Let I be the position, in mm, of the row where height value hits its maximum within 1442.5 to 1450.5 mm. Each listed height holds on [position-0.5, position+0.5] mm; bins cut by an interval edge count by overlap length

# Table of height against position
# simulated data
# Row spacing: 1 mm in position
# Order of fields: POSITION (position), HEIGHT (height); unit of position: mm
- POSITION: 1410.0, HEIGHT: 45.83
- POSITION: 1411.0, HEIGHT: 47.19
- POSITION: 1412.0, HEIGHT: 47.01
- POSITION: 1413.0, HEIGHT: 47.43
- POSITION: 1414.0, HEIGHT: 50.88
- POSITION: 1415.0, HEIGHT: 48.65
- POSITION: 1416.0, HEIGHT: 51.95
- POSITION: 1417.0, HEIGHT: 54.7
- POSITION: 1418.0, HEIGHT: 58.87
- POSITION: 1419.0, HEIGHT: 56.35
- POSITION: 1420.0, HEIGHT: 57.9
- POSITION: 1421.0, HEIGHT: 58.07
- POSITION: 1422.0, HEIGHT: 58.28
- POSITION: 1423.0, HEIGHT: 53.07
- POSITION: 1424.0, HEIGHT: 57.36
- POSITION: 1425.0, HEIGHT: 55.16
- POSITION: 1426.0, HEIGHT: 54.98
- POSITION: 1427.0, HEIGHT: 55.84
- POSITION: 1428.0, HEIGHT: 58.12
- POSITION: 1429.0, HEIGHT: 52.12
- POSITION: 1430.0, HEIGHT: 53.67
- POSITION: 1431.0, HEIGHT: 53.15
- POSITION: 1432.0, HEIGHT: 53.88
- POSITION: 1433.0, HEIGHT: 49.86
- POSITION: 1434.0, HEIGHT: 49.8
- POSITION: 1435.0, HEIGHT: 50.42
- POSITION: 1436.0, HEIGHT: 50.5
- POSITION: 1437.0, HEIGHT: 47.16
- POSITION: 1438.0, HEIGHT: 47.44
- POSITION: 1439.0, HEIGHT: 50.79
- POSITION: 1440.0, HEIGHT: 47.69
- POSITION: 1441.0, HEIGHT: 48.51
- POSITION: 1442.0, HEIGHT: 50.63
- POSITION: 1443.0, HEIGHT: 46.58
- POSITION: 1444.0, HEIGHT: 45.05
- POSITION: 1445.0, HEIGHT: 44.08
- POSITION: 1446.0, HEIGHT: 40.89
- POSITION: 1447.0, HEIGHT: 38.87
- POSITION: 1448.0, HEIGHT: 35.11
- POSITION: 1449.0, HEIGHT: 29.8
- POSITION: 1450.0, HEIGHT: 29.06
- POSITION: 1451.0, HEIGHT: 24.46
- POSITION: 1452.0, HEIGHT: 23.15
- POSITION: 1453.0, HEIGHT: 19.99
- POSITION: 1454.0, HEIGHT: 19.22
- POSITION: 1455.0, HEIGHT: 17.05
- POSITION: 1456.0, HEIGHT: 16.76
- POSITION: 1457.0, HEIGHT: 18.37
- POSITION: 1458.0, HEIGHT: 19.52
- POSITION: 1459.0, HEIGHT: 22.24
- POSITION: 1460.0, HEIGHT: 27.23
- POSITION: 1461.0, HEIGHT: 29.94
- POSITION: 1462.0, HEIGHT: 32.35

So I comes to 1443.0 mm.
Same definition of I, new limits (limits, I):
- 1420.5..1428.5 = 1422.0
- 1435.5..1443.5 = 1439.0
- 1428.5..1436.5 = 1432.0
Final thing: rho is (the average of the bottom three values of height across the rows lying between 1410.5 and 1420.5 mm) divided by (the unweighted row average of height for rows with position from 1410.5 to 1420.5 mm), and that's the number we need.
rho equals 0.906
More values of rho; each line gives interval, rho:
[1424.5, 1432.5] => 0.970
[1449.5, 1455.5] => 0.846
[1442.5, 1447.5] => 0.958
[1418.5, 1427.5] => 0.966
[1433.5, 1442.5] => 0.964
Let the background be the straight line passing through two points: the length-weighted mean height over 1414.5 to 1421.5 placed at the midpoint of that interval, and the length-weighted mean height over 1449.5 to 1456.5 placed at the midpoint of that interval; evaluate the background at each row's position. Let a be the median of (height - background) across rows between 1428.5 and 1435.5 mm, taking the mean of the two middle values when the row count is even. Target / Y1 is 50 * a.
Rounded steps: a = 10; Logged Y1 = 503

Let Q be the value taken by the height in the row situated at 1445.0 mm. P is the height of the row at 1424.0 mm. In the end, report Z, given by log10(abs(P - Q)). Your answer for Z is 1.1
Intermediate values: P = 57.36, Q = 44.08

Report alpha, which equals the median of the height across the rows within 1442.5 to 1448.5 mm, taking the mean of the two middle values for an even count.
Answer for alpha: 42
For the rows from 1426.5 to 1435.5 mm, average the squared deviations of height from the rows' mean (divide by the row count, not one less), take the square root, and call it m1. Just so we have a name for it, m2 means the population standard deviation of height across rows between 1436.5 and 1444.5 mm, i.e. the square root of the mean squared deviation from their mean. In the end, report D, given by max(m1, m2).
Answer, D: 2.6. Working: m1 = 2.6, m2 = 1.8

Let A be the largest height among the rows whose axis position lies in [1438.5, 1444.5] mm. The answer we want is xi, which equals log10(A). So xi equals 1.71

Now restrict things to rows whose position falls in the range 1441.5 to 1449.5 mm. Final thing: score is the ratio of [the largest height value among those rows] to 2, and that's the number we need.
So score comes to 25.3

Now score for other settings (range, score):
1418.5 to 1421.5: 29.0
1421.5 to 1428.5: 29.1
